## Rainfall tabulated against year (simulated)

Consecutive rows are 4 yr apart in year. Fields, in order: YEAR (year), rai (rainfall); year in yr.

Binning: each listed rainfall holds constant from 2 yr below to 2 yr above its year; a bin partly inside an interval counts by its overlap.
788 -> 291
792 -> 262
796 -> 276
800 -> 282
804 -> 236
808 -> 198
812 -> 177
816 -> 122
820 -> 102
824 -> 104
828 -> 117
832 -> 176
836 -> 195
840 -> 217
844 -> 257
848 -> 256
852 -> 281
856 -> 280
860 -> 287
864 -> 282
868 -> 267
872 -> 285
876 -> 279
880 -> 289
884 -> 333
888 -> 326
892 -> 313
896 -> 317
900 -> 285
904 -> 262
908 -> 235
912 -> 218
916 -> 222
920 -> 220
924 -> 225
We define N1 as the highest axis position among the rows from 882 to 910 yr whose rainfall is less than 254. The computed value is 908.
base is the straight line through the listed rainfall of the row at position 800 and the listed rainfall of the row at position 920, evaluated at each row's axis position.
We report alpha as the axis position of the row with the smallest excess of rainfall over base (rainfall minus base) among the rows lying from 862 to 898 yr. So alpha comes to 868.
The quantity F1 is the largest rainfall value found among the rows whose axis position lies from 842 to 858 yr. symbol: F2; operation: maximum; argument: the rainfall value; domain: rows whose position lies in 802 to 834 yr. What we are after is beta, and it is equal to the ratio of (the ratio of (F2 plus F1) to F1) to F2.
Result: 0.0078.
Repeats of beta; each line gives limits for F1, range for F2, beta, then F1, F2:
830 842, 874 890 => 0.0076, 217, 333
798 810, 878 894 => 0.0065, 282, 333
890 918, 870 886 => 0.0062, 317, 333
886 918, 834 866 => 0.0066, 326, 287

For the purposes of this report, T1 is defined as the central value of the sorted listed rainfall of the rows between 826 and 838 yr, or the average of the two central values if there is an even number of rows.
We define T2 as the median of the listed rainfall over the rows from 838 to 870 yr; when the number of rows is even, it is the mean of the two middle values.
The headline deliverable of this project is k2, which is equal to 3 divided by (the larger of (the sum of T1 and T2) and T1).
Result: 0.0067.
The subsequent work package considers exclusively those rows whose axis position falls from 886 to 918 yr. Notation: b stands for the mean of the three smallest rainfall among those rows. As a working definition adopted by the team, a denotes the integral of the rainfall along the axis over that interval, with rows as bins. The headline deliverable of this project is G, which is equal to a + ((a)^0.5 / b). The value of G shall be 8712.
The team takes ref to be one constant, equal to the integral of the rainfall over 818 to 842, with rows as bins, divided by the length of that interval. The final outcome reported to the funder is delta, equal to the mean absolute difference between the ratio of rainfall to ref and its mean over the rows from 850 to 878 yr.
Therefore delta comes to 0.03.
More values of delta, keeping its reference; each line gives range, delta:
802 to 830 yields 0.30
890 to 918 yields 0.23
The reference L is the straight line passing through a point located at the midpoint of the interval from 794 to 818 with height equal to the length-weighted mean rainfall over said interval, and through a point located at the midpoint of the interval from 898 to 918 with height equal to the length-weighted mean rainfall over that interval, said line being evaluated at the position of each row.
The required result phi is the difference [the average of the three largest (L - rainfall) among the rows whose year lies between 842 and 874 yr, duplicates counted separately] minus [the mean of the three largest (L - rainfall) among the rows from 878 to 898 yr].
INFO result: 36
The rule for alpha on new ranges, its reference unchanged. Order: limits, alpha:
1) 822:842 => 824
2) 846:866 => 848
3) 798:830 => 820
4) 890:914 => 912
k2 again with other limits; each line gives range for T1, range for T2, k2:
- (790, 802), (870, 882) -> 0.0053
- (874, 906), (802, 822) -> 0.0063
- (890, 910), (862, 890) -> 0.0053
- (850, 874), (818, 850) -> 0.0064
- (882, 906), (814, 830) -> 0.0071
